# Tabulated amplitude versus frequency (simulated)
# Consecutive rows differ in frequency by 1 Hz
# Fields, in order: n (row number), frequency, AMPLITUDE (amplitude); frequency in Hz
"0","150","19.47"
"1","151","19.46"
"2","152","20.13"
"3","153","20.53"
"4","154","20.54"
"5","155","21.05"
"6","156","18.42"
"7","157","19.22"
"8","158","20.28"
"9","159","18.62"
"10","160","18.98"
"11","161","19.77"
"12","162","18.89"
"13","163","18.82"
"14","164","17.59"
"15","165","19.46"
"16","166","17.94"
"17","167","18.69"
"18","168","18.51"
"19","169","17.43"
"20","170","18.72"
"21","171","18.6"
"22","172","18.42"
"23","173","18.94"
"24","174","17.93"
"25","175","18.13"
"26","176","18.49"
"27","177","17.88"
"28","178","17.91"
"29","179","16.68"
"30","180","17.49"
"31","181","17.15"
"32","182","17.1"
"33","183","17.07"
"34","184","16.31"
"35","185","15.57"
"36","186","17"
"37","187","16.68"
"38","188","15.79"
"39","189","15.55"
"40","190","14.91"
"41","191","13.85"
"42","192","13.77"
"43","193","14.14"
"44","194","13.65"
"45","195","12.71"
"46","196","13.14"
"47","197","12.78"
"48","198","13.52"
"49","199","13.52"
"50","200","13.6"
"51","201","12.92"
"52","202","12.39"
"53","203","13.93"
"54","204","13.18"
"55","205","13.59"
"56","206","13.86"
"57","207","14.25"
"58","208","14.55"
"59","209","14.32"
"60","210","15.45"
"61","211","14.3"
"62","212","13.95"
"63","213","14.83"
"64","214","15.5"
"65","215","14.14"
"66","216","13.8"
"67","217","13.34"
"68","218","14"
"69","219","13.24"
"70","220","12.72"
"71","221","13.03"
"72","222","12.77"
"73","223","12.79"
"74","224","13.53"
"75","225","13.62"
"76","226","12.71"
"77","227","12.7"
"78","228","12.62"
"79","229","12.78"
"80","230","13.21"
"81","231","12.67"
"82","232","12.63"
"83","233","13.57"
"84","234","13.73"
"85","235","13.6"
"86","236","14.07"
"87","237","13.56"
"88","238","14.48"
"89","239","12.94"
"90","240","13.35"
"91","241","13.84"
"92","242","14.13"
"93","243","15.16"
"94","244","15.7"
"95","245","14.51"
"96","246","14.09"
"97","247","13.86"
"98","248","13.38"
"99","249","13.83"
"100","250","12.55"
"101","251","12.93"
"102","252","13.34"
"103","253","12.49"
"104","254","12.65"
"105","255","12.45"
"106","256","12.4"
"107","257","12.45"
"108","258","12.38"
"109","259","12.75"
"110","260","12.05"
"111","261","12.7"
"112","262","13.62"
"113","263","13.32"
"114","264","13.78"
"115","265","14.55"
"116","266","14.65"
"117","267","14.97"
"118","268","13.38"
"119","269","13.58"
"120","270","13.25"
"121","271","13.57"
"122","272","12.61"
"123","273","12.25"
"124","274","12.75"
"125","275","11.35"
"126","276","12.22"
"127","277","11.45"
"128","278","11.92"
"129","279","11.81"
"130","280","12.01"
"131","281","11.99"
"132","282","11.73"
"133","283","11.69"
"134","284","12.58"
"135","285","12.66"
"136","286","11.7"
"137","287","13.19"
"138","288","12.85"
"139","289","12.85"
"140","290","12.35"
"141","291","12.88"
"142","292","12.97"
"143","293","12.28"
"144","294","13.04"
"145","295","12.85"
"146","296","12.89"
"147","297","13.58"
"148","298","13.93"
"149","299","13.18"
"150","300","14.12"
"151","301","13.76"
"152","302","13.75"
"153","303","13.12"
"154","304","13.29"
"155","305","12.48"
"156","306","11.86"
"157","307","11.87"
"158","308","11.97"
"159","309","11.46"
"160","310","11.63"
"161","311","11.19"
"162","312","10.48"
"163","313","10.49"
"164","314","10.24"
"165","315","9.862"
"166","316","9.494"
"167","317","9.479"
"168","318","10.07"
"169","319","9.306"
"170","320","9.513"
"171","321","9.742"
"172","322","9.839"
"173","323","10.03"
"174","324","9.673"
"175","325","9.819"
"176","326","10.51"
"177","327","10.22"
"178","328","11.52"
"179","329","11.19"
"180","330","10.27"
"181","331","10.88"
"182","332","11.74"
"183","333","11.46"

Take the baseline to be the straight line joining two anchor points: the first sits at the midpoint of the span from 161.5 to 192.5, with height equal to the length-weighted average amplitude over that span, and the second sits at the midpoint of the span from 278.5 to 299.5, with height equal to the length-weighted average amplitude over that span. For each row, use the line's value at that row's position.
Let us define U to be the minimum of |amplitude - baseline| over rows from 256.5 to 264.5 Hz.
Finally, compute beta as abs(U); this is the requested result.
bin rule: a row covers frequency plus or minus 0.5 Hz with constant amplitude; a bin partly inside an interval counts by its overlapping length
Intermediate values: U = 0.11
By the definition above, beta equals 0.11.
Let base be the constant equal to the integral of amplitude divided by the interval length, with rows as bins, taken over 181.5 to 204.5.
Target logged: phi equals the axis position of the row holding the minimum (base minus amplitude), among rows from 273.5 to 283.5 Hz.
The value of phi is 274 Hz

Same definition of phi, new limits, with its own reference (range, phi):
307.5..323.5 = 308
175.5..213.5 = 176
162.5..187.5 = 165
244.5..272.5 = 267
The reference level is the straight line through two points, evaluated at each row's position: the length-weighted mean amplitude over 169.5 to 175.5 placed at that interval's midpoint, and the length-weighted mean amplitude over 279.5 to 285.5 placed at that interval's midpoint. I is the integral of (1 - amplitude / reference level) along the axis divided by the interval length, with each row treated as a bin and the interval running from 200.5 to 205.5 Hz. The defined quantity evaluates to 0.21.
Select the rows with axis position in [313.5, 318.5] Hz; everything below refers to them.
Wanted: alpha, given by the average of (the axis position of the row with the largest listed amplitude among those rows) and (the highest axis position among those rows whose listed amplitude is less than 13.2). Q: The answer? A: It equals 316.0 Hz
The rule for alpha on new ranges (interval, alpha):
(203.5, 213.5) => 207.0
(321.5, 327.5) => 326.5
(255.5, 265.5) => 263.0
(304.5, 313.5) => 309.0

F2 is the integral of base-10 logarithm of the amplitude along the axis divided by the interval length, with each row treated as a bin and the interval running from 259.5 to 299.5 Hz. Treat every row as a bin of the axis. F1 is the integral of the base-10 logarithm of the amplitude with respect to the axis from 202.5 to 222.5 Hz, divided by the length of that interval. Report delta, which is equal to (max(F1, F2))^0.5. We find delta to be 1.07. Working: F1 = 1.14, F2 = 1.11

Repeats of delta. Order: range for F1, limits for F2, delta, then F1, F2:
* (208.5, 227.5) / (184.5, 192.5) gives 1.09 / 1.14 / 1.19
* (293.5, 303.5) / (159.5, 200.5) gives 1.10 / 1.13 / 1.22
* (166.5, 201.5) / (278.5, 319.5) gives 1.10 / 1.20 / 1.08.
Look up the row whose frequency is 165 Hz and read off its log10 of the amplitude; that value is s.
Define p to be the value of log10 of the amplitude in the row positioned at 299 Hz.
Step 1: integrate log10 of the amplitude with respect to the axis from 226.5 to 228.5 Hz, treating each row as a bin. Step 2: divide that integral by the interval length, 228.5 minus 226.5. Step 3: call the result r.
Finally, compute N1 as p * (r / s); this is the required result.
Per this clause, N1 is 0.96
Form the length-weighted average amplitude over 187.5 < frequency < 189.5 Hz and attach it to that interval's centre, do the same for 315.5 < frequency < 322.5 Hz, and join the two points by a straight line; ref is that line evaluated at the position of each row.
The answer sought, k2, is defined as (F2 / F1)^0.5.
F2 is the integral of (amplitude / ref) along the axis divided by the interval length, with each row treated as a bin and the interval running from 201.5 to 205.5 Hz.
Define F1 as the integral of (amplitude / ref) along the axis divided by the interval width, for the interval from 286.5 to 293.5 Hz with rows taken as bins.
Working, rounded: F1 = 1.16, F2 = 0.89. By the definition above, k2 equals 0.87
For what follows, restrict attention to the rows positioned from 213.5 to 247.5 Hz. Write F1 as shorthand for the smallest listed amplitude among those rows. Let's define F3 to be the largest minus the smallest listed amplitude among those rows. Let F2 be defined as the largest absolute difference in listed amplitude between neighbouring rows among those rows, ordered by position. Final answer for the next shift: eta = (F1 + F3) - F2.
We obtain 14.2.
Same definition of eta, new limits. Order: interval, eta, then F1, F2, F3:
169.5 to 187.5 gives 17.5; 15.57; 1.43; 3.4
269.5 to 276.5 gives 12.2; 11.35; 1.40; 2.2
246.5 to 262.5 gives 12.6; 12.05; 1.28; 1.8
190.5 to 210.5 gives 13.9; 12.39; 1.54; 3.1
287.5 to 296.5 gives 12.3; 12.28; 0.76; 0.8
